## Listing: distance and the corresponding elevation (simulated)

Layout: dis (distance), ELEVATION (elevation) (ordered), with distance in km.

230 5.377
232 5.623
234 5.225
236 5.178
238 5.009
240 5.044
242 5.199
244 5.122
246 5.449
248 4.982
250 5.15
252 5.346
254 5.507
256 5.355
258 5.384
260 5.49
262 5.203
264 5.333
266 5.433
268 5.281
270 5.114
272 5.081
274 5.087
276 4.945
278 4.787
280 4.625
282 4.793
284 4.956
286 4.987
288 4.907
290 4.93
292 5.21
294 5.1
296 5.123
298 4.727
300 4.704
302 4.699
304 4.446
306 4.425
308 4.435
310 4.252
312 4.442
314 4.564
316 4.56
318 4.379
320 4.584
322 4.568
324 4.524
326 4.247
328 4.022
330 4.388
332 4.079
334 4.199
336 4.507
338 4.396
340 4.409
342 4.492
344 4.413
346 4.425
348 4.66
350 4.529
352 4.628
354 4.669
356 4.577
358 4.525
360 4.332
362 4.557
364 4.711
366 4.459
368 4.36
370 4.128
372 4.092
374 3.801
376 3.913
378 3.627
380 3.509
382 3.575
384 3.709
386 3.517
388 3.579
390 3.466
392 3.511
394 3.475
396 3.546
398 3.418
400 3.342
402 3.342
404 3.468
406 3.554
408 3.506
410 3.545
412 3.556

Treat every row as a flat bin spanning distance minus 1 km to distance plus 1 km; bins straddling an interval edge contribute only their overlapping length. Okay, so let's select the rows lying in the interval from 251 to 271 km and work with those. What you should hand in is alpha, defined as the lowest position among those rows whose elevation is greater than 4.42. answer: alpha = 252 km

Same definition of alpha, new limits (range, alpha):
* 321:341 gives 322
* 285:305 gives 286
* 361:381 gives 362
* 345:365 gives 346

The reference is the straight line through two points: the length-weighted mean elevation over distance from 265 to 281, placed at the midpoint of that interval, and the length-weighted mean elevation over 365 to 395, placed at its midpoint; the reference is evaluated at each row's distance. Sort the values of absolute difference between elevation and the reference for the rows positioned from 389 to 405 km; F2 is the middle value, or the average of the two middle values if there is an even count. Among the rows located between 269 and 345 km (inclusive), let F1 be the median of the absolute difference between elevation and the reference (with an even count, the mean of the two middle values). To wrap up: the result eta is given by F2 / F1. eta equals 1.1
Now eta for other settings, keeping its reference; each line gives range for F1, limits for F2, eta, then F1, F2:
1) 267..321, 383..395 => 1.4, 0.10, 0.135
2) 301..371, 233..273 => 0.9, 0.23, 0.197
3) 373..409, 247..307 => 1.1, 0.13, 0.154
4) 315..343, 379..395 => 1.2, 0.13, 0.162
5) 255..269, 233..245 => 1.6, 0.18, 0.291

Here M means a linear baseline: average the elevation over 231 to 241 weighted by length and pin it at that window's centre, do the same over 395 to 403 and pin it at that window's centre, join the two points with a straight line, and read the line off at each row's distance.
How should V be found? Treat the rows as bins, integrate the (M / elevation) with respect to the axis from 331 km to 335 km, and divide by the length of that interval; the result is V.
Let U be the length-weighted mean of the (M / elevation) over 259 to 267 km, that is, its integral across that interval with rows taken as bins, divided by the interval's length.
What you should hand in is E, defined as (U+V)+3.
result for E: 4.92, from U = 0.92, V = 1.00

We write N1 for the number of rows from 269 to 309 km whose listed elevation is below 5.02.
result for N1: 14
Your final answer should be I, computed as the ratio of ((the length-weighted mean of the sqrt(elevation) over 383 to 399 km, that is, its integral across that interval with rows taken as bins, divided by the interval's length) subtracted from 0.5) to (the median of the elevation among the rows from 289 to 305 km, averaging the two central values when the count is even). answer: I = -0.29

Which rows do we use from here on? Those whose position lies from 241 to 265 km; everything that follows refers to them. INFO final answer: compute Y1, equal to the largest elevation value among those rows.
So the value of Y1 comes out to 5.507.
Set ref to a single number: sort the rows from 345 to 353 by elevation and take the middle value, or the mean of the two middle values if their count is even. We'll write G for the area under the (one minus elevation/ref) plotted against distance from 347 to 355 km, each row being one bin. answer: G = -0.1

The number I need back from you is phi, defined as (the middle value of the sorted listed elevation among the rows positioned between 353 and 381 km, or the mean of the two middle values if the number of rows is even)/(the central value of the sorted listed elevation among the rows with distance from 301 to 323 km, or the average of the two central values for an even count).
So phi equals 0.98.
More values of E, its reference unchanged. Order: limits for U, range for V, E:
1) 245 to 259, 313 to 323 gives 4.90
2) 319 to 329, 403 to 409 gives 4.92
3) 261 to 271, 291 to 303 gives 4.85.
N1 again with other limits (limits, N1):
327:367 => 20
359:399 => 20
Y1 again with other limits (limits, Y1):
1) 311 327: 4.584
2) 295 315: 5.123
